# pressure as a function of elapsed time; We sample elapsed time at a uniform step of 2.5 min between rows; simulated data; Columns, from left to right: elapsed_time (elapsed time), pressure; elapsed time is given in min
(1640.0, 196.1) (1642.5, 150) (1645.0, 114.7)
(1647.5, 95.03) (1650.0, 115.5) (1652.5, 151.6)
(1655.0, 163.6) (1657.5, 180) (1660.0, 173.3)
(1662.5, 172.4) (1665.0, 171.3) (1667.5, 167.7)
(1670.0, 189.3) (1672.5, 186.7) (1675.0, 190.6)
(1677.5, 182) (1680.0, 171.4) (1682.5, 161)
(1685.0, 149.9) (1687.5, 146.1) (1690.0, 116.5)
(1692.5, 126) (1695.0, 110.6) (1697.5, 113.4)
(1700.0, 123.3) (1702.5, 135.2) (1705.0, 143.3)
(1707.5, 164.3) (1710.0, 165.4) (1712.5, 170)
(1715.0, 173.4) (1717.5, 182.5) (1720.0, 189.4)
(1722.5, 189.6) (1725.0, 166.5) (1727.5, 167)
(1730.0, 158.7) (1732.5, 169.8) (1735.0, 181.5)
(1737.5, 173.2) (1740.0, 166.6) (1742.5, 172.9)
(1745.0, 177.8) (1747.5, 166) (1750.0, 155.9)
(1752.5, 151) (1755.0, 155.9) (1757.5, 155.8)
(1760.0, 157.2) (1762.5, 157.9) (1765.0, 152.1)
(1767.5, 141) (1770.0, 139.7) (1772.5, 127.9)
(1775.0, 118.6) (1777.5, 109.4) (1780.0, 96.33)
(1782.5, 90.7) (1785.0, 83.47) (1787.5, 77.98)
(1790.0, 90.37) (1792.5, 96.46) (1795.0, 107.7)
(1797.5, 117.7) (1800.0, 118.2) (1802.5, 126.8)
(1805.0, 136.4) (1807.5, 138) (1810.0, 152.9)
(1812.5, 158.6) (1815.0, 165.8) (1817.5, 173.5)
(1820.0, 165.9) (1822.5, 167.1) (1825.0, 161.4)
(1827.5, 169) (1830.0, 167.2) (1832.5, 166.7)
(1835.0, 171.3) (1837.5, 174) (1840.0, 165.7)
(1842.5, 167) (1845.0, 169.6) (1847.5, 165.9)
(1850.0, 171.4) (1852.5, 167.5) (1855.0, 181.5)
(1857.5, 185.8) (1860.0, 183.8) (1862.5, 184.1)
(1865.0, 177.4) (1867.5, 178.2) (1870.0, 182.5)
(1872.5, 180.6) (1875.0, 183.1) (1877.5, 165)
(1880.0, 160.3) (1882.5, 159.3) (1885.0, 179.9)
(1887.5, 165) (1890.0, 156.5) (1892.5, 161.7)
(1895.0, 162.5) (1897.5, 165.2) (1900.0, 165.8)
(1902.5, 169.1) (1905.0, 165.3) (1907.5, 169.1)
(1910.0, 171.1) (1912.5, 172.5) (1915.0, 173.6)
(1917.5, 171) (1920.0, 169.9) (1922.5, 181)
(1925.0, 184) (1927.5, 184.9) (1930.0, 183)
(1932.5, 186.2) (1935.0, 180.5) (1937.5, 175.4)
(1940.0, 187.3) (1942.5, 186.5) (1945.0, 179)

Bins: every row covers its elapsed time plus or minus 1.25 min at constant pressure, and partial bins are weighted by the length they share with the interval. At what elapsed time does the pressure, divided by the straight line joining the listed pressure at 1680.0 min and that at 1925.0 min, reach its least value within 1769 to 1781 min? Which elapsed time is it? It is 1780.0 min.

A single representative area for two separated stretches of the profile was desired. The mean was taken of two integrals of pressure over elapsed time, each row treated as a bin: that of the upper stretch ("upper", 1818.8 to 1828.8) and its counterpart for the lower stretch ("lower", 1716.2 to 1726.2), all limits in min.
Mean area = 1739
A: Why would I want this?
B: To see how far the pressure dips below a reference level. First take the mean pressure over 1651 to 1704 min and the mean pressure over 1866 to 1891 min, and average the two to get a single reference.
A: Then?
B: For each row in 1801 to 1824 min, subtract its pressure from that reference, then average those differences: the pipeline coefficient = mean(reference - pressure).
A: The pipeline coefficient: 10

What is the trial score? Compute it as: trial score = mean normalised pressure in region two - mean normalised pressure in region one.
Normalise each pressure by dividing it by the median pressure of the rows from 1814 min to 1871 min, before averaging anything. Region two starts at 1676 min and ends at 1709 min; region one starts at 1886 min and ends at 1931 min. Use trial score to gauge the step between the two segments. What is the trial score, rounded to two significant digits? -0.17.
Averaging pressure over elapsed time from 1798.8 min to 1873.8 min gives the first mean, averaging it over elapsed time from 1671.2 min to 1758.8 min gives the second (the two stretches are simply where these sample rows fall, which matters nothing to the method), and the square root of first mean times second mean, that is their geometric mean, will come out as 163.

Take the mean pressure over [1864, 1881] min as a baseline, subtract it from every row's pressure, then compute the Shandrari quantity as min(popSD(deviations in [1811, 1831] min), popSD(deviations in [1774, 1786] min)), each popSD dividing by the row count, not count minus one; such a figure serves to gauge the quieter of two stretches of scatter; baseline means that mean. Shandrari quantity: 4.2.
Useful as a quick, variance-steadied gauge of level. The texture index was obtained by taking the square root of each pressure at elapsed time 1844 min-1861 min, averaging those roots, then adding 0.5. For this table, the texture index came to 13.7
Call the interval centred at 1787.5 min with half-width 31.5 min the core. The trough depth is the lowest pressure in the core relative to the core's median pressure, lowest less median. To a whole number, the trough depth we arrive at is -50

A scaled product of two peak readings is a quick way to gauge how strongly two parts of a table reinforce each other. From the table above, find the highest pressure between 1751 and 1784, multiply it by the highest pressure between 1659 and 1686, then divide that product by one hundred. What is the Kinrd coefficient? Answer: 301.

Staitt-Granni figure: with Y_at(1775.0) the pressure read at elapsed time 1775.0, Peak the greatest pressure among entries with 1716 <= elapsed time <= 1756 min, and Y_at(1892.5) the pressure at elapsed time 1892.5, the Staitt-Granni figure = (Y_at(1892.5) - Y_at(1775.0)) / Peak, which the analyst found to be 0.23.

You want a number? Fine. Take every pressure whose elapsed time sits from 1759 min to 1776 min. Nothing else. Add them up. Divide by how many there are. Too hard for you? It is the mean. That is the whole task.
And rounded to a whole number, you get 142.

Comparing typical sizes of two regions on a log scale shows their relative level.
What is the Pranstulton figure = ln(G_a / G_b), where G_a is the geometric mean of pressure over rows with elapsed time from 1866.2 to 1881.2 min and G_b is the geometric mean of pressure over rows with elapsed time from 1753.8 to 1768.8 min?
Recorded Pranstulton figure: 0.13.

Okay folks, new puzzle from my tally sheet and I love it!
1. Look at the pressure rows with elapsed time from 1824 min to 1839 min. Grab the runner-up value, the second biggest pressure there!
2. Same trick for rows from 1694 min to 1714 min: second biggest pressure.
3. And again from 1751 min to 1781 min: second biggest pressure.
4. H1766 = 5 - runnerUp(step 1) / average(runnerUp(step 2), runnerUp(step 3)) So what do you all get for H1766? 3.94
